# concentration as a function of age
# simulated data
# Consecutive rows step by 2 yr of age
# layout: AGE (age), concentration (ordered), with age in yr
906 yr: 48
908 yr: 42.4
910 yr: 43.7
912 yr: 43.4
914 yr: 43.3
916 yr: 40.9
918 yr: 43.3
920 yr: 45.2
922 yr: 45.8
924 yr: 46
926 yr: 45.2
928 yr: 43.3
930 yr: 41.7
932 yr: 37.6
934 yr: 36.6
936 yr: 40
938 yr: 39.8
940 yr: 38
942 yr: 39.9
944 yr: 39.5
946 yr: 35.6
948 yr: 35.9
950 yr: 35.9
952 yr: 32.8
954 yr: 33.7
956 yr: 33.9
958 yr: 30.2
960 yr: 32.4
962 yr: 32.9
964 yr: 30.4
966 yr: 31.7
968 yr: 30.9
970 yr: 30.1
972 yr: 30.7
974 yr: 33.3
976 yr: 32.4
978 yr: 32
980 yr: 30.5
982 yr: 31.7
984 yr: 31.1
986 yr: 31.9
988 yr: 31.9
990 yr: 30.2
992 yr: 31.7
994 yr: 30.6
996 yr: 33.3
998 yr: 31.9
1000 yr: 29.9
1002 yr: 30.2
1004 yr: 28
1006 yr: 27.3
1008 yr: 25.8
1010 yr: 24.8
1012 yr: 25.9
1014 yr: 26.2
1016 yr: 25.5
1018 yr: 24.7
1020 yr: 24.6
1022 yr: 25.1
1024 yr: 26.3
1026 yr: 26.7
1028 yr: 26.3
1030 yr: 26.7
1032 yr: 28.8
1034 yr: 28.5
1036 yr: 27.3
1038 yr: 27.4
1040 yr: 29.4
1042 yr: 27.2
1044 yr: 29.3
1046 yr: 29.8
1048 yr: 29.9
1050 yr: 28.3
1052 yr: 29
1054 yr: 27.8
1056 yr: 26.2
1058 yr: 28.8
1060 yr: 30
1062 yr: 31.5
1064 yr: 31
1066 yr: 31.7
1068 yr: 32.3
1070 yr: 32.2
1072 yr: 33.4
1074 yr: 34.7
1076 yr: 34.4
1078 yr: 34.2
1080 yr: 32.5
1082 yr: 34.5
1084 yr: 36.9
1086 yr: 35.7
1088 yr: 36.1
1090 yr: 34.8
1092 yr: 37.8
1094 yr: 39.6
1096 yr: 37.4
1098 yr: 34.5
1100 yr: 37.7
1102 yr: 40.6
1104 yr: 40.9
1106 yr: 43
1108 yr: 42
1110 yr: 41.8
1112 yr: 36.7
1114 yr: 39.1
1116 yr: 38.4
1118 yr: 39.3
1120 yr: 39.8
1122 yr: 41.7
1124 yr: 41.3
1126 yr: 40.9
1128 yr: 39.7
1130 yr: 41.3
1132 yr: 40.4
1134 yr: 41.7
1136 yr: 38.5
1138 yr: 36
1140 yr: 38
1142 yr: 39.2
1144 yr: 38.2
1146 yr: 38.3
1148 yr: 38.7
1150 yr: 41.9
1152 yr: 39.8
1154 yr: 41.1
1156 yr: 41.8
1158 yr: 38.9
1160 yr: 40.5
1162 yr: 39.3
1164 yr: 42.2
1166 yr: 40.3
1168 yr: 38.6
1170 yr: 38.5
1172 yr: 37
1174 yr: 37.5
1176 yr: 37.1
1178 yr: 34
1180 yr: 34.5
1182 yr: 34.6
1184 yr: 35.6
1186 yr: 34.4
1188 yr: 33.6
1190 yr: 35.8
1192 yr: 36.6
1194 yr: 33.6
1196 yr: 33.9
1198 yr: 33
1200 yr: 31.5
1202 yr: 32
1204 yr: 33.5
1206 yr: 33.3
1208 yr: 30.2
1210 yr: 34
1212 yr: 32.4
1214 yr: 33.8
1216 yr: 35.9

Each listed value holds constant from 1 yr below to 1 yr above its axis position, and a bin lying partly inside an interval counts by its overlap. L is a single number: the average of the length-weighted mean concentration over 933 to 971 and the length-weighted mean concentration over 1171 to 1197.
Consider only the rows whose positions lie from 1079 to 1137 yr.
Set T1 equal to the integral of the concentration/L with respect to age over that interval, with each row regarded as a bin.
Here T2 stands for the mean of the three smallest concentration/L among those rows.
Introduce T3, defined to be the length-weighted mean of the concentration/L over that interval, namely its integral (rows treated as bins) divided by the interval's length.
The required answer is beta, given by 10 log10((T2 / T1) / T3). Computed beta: -18.7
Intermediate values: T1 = 64.3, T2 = 0.97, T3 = 1.11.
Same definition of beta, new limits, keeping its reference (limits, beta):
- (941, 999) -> -17.7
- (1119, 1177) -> -18.5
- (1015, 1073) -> -17.3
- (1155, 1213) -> -18.3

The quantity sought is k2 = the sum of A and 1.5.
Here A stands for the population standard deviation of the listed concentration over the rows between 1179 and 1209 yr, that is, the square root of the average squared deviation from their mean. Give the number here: 3.1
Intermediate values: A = 1.6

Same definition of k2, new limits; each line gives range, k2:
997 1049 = 3.4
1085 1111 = 4.3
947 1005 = 3.2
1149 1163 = 2.6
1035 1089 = 4.5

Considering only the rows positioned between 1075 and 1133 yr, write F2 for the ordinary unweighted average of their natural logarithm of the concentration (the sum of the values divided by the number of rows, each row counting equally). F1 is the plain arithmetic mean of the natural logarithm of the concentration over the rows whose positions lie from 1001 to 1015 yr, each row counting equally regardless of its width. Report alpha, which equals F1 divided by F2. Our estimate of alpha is 0.90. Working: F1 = 3.29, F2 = 3.64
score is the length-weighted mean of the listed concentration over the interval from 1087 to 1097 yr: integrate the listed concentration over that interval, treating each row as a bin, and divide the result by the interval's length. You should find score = 37.1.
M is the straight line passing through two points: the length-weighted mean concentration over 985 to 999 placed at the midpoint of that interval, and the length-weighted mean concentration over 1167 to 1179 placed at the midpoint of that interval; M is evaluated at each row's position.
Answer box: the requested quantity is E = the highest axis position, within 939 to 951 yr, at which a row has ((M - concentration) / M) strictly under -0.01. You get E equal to 950 yr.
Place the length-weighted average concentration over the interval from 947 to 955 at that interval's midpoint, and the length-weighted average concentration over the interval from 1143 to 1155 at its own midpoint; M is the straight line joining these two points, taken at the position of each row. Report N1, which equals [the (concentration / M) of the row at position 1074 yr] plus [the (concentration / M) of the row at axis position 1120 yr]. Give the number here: 1.9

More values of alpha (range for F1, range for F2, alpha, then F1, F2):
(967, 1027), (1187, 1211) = 0.96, 3.37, 3.51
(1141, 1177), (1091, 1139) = 1.00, 3.67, 3.68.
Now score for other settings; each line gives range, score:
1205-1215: 32.7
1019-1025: 25.3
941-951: 37.4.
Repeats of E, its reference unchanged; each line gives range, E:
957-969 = 966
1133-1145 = 1144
